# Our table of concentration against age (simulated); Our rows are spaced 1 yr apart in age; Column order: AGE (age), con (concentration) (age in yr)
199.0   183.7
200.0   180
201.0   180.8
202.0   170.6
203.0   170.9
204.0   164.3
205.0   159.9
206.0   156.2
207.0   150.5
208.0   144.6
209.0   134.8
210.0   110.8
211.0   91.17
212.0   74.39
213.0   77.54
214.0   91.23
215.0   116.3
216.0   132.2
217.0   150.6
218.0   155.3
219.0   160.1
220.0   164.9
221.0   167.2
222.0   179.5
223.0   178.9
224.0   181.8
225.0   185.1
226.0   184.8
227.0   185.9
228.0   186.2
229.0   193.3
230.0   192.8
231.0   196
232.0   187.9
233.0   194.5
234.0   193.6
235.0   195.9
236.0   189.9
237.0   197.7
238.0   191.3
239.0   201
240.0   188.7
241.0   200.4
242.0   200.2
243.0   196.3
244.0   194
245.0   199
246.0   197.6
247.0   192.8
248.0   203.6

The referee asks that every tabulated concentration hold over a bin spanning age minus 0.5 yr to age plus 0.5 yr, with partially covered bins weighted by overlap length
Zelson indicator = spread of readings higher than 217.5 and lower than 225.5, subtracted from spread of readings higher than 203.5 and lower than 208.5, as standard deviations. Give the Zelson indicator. -3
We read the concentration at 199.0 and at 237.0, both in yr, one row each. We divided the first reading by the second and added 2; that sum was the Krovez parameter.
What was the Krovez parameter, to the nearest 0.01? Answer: 2.93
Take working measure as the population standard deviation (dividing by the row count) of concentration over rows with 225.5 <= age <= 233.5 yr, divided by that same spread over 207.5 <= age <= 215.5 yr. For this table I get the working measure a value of 0.17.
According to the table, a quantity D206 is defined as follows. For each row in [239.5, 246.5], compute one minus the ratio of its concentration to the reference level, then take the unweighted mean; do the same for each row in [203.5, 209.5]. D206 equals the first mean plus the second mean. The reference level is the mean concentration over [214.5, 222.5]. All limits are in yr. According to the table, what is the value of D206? -0.27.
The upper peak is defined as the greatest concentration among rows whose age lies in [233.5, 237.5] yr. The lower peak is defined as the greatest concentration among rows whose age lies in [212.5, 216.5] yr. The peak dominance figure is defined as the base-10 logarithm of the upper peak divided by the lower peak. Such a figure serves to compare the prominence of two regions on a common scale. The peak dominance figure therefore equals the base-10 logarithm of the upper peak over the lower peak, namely 0.17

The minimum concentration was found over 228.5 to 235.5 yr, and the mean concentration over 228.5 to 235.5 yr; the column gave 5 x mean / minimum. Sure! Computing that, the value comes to 5.15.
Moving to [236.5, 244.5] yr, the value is 5.20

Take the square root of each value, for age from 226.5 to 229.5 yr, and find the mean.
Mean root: 13.73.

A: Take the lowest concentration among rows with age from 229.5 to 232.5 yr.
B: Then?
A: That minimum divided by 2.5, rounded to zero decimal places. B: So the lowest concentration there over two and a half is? 75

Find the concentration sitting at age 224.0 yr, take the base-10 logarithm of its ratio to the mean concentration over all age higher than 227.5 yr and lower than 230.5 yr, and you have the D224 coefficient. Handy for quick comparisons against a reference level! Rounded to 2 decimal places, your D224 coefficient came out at -0.02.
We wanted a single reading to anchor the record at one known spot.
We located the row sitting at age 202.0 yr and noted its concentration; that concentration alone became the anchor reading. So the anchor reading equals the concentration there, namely 170.6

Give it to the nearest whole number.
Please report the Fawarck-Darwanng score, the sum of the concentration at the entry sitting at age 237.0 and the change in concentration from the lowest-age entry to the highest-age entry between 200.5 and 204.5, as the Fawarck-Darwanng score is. 181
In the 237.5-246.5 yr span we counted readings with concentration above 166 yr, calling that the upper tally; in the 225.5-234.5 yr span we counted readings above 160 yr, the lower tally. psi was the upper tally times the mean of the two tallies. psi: 81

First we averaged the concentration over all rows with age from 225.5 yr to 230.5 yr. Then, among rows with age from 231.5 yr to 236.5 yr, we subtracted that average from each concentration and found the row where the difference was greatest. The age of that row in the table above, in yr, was 235.0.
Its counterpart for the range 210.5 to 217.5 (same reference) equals 217.0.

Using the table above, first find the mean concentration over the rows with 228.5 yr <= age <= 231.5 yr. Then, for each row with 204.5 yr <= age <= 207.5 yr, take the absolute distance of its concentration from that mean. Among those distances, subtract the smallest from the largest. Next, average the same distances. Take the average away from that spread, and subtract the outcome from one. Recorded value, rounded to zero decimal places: 30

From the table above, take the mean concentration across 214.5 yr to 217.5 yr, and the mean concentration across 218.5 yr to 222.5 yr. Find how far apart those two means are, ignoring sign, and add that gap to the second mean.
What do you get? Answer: 203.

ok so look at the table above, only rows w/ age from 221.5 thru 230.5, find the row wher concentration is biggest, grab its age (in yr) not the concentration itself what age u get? 229.0 yr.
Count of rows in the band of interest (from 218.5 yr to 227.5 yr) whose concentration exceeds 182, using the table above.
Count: 3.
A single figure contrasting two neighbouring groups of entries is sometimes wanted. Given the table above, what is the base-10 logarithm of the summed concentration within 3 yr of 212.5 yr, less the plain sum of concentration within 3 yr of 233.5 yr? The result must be -1155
